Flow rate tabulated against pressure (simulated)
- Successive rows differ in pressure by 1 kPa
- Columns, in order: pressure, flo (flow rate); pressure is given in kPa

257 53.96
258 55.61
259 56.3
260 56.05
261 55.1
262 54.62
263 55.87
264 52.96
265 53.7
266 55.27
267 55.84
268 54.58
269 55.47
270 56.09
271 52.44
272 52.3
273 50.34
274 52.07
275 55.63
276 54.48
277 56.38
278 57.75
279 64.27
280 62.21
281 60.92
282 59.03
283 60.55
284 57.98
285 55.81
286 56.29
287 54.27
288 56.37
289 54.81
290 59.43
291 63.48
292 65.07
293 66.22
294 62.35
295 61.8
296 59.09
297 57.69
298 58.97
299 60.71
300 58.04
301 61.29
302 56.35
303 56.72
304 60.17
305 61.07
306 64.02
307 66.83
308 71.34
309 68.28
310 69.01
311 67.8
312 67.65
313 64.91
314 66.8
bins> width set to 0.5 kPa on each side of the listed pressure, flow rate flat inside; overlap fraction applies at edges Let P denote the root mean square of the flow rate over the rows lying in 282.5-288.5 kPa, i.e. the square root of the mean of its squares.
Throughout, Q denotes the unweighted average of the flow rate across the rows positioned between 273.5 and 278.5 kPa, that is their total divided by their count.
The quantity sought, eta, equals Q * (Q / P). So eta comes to 54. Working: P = 56.9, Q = 55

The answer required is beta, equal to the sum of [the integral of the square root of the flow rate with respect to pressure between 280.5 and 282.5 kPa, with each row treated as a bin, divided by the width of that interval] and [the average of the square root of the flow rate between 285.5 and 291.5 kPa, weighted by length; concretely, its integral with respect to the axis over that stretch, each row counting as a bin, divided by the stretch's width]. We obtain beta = 15.3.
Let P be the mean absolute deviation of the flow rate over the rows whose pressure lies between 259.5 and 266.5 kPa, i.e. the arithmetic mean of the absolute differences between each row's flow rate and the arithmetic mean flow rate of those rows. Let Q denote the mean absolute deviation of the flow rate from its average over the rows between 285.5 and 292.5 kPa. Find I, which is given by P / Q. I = 0.3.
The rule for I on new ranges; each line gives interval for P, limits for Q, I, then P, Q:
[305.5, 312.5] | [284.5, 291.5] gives 0.6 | 1.45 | 2.4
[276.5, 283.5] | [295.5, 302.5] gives 1.6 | 2.09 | 1.3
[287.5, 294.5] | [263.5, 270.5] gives 3.9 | 3.63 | 0.9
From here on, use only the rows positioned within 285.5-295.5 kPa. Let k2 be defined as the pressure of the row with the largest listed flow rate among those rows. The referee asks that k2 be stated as 293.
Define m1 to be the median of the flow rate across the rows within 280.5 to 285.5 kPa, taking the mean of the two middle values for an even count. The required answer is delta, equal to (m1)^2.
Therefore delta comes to 3485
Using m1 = 59.0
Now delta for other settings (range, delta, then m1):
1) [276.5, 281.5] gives 3711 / 60.9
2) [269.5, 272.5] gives 2750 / 52.4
